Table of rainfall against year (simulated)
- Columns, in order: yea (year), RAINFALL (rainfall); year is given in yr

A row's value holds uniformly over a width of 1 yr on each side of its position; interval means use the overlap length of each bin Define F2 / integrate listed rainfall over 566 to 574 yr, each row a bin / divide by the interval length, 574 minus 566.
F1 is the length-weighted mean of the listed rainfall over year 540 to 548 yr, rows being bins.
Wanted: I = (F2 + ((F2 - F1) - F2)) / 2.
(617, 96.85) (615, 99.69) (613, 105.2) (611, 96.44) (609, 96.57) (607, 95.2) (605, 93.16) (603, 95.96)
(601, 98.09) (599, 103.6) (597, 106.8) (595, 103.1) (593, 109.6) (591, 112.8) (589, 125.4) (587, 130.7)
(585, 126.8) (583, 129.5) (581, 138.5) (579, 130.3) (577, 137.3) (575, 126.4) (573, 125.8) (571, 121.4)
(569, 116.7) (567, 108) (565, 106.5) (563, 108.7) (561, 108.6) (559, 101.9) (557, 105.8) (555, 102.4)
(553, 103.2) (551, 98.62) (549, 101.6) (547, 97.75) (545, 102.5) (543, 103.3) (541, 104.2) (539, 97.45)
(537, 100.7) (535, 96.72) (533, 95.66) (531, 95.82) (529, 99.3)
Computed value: 8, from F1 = 102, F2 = 118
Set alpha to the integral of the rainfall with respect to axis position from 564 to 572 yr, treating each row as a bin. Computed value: 905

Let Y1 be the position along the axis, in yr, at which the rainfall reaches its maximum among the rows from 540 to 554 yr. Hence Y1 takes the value 541 yr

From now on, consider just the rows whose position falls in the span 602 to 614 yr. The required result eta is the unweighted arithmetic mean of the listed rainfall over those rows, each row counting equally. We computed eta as 97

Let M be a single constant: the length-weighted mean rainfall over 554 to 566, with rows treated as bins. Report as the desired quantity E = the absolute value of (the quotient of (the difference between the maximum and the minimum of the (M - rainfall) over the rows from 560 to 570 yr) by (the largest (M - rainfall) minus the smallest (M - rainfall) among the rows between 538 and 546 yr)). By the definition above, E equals 1.5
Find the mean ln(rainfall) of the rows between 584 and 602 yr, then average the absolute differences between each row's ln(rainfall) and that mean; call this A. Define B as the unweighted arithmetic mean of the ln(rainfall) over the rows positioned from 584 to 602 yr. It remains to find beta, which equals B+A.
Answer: 4.81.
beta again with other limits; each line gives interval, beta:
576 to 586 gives 4.92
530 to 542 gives 4.62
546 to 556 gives 4.63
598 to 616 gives 4.62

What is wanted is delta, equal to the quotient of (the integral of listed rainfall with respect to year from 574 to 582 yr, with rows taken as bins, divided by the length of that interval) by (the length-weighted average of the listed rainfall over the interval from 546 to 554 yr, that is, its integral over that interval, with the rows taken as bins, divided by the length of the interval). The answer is 1.33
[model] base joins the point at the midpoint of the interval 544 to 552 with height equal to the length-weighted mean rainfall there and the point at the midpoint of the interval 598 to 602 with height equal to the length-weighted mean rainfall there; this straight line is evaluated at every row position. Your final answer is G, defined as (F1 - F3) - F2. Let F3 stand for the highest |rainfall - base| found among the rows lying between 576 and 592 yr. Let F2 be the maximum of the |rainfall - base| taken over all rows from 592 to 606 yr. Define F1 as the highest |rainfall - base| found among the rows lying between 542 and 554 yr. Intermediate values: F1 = 3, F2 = 9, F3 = 38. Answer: -44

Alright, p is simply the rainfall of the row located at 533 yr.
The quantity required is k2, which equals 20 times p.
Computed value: 1913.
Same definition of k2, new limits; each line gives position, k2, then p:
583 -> 2590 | 129.5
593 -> 2192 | 109.6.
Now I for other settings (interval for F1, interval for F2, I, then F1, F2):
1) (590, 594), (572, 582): 10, 111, 132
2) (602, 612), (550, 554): 3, 95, 101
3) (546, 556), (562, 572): 6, 101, 112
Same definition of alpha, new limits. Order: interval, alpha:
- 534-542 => 798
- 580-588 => 1051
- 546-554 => 802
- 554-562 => 837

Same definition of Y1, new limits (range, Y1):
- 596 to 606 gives 597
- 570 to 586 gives 581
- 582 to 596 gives 587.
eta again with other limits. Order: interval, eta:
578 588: 131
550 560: 102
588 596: 113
